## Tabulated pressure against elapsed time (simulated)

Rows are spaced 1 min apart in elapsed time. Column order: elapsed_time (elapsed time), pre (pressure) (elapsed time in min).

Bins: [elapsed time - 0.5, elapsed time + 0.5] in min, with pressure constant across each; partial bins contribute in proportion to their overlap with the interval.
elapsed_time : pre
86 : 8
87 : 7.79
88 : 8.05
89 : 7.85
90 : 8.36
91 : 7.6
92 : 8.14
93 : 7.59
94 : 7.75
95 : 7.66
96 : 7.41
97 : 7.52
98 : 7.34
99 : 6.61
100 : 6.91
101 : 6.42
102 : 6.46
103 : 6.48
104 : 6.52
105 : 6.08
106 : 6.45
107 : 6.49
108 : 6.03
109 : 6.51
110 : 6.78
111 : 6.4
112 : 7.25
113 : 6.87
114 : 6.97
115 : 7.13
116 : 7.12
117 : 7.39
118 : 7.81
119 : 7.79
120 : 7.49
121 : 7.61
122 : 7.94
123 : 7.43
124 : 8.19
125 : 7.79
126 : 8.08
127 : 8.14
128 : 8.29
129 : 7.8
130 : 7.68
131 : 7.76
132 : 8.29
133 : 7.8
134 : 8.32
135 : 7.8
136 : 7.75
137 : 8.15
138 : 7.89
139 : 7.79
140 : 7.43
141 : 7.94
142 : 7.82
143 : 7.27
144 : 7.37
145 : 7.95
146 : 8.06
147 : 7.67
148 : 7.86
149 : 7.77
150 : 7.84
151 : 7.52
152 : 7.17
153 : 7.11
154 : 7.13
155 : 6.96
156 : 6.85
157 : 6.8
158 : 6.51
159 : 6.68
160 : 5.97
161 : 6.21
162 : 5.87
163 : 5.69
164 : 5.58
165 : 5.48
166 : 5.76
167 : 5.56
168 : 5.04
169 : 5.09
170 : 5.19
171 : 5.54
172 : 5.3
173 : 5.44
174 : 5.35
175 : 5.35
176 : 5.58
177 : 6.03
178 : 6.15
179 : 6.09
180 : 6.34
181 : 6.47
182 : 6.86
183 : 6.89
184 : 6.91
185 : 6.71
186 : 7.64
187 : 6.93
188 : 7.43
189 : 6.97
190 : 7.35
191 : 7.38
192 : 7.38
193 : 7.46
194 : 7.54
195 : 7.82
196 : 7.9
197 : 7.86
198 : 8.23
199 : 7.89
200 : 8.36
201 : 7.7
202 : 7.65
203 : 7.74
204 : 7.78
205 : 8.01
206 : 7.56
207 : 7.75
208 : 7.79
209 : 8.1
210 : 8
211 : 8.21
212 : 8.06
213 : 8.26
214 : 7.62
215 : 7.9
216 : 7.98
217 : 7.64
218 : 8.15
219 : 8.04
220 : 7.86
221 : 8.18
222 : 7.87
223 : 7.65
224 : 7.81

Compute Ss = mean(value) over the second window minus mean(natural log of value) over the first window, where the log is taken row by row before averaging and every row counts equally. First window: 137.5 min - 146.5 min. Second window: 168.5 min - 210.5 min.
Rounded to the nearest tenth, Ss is 4.9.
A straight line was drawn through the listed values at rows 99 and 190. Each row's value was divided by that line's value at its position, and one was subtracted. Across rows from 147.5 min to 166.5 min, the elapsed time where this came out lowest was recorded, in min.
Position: 165 min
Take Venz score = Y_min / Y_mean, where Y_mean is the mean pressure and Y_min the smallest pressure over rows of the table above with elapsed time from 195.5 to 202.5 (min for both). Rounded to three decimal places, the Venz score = 0.963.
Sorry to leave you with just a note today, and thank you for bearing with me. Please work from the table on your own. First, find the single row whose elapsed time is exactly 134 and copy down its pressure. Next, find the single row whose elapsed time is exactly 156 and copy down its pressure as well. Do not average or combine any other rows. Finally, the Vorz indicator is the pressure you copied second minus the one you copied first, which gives -1.5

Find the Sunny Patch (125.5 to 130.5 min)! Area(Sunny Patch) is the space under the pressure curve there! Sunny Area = 40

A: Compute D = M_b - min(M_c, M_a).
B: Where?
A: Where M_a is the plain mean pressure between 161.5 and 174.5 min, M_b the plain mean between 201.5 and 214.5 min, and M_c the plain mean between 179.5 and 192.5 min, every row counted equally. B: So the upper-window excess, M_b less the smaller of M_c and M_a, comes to 2.4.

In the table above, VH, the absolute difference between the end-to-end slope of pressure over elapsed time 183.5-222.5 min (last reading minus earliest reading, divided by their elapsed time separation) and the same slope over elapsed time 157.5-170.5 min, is 0.14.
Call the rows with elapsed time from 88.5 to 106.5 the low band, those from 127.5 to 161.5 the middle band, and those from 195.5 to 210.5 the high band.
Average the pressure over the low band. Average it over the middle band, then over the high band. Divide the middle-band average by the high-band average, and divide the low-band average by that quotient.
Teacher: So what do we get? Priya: 7.5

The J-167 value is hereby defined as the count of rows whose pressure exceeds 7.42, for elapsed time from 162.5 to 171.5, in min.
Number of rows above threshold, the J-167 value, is 0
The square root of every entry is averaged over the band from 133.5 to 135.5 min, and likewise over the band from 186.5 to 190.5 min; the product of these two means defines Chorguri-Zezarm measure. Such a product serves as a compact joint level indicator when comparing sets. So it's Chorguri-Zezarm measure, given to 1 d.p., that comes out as 7.6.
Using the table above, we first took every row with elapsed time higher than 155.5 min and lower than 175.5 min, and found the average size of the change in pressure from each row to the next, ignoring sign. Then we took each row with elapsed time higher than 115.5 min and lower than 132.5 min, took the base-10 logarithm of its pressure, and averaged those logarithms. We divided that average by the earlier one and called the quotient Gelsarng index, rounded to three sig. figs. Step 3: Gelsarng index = 4.07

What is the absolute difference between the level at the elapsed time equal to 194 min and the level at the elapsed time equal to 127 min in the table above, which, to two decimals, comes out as 0.60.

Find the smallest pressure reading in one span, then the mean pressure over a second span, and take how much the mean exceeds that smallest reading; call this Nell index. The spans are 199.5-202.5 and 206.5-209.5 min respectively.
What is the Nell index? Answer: 0.23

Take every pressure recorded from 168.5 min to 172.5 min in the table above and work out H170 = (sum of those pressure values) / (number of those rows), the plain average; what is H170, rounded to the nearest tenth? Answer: 5.3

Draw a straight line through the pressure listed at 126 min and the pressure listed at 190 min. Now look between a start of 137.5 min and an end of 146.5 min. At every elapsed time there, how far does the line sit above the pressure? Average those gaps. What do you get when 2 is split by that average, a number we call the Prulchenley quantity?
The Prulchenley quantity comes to 11.6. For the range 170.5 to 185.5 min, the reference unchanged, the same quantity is 1.4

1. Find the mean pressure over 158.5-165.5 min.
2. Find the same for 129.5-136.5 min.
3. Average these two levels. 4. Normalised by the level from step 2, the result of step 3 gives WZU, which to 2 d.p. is 0.87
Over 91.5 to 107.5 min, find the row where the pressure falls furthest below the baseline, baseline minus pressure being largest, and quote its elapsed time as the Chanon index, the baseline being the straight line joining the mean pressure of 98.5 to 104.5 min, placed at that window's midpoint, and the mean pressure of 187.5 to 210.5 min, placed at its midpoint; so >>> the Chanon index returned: 105 min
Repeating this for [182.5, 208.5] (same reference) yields 185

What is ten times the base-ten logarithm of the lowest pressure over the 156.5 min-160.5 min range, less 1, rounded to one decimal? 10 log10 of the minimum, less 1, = 6.8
